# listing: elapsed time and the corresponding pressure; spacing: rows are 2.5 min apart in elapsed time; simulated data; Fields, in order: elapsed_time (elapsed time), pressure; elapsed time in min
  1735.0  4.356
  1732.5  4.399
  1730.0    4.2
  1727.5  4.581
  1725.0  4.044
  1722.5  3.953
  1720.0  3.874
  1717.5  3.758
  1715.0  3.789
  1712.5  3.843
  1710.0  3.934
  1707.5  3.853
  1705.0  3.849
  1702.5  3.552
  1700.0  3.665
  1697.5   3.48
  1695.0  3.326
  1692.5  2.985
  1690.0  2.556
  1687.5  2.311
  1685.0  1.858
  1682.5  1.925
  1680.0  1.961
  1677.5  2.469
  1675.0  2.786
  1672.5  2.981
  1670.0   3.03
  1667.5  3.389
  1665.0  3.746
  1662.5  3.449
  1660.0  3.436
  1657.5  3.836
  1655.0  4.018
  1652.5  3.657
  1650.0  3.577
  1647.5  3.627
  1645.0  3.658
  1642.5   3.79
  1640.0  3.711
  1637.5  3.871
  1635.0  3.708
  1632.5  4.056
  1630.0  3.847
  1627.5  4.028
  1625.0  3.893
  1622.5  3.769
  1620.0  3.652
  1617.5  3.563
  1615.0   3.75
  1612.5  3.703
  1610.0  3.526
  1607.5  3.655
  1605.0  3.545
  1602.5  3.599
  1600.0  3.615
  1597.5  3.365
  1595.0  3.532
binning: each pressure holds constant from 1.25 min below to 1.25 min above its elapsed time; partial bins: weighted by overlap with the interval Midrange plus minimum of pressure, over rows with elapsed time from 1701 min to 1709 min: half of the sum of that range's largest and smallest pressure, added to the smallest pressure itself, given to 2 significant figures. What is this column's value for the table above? 7.3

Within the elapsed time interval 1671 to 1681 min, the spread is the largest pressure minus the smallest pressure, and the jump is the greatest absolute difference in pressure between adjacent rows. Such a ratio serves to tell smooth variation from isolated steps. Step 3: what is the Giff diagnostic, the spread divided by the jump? 2.01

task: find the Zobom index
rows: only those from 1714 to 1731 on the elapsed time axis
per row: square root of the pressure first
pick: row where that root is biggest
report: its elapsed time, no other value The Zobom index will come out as 1727.5 min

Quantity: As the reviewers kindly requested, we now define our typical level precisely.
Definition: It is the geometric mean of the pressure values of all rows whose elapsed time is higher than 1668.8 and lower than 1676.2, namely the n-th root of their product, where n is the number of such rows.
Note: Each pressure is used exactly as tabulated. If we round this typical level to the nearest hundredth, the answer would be 2.93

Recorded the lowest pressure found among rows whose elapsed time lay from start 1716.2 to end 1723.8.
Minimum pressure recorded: 3.758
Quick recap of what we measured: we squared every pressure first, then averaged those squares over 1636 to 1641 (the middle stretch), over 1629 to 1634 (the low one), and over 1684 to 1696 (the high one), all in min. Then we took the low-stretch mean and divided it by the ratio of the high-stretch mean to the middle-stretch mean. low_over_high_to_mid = 31.8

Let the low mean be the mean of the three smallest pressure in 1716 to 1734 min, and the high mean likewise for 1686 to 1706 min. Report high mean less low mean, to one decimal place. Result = -1.2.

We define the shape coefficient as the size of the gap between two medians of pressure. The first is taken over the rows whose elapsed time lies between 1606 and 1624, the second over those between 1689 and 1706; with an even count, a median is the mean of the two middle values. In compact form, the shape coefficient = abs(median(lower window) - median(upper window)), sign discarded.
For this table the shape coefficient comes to 0.2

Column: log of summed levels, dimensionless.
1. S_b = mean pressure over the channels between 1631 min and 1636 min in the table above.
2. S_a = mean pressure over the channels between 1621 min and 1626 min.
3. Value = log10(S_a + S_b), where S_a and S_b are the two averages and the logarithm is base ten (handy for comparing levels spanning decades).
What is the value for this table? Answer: 0.89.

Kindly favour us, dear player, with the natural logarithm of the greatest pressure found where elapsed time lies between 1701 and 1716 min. 1.370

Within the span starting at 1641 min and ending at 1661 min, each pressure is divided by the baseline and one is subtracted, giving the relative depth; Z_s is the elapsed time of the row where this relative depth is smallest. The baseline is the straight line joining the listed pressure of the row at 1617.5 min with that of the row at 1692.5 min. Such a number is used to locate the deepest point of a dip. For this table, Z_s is 1660.0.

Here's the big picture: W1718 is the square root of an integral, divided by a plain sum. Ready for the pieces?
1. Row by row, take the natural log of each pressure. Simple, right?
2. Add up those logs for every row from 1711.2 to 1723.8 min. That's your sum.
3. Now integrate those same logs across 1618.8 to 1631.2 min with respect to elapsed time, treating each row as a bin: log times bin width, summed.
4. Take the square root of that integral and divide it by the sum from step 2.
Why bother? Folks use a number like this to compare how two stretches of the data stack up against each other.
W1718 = 0.61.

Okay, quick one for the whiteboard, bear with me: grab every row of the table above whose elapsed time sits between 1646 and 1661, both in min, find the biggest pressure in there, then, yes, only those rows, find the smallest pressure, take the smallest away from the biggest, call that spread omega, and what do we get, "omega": 0.58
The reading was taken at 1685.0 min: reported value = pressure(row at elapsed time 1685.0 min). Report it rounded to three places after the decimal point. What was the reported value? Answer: 1.858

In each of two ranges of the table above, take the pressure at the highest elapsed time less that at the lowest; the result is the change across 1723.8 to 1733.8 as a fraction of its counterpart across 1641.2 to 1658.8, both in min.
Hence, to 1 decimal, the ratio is 7.7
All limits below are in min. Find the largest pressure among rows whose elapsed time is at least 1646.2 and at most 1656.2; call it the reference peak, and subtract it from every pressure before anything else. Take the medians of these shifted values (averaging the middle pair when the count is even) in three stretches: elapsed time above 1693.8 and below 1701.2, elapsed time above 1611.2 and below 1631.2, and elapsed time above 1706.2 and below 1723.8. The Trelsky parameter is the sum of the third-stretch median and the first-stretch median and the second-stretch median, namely -1.0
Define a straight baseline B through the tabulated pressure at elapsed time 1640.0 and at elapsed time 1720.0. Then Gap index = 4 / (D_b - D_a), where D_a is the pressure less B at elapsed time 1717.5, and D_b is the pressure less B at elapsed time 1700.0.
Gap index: -70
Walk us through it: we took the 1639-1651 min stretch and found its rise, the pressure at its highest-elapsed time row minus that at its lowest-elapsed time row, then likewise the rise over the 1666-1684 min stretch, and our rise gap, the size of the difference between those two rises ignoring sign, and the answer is 1.33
